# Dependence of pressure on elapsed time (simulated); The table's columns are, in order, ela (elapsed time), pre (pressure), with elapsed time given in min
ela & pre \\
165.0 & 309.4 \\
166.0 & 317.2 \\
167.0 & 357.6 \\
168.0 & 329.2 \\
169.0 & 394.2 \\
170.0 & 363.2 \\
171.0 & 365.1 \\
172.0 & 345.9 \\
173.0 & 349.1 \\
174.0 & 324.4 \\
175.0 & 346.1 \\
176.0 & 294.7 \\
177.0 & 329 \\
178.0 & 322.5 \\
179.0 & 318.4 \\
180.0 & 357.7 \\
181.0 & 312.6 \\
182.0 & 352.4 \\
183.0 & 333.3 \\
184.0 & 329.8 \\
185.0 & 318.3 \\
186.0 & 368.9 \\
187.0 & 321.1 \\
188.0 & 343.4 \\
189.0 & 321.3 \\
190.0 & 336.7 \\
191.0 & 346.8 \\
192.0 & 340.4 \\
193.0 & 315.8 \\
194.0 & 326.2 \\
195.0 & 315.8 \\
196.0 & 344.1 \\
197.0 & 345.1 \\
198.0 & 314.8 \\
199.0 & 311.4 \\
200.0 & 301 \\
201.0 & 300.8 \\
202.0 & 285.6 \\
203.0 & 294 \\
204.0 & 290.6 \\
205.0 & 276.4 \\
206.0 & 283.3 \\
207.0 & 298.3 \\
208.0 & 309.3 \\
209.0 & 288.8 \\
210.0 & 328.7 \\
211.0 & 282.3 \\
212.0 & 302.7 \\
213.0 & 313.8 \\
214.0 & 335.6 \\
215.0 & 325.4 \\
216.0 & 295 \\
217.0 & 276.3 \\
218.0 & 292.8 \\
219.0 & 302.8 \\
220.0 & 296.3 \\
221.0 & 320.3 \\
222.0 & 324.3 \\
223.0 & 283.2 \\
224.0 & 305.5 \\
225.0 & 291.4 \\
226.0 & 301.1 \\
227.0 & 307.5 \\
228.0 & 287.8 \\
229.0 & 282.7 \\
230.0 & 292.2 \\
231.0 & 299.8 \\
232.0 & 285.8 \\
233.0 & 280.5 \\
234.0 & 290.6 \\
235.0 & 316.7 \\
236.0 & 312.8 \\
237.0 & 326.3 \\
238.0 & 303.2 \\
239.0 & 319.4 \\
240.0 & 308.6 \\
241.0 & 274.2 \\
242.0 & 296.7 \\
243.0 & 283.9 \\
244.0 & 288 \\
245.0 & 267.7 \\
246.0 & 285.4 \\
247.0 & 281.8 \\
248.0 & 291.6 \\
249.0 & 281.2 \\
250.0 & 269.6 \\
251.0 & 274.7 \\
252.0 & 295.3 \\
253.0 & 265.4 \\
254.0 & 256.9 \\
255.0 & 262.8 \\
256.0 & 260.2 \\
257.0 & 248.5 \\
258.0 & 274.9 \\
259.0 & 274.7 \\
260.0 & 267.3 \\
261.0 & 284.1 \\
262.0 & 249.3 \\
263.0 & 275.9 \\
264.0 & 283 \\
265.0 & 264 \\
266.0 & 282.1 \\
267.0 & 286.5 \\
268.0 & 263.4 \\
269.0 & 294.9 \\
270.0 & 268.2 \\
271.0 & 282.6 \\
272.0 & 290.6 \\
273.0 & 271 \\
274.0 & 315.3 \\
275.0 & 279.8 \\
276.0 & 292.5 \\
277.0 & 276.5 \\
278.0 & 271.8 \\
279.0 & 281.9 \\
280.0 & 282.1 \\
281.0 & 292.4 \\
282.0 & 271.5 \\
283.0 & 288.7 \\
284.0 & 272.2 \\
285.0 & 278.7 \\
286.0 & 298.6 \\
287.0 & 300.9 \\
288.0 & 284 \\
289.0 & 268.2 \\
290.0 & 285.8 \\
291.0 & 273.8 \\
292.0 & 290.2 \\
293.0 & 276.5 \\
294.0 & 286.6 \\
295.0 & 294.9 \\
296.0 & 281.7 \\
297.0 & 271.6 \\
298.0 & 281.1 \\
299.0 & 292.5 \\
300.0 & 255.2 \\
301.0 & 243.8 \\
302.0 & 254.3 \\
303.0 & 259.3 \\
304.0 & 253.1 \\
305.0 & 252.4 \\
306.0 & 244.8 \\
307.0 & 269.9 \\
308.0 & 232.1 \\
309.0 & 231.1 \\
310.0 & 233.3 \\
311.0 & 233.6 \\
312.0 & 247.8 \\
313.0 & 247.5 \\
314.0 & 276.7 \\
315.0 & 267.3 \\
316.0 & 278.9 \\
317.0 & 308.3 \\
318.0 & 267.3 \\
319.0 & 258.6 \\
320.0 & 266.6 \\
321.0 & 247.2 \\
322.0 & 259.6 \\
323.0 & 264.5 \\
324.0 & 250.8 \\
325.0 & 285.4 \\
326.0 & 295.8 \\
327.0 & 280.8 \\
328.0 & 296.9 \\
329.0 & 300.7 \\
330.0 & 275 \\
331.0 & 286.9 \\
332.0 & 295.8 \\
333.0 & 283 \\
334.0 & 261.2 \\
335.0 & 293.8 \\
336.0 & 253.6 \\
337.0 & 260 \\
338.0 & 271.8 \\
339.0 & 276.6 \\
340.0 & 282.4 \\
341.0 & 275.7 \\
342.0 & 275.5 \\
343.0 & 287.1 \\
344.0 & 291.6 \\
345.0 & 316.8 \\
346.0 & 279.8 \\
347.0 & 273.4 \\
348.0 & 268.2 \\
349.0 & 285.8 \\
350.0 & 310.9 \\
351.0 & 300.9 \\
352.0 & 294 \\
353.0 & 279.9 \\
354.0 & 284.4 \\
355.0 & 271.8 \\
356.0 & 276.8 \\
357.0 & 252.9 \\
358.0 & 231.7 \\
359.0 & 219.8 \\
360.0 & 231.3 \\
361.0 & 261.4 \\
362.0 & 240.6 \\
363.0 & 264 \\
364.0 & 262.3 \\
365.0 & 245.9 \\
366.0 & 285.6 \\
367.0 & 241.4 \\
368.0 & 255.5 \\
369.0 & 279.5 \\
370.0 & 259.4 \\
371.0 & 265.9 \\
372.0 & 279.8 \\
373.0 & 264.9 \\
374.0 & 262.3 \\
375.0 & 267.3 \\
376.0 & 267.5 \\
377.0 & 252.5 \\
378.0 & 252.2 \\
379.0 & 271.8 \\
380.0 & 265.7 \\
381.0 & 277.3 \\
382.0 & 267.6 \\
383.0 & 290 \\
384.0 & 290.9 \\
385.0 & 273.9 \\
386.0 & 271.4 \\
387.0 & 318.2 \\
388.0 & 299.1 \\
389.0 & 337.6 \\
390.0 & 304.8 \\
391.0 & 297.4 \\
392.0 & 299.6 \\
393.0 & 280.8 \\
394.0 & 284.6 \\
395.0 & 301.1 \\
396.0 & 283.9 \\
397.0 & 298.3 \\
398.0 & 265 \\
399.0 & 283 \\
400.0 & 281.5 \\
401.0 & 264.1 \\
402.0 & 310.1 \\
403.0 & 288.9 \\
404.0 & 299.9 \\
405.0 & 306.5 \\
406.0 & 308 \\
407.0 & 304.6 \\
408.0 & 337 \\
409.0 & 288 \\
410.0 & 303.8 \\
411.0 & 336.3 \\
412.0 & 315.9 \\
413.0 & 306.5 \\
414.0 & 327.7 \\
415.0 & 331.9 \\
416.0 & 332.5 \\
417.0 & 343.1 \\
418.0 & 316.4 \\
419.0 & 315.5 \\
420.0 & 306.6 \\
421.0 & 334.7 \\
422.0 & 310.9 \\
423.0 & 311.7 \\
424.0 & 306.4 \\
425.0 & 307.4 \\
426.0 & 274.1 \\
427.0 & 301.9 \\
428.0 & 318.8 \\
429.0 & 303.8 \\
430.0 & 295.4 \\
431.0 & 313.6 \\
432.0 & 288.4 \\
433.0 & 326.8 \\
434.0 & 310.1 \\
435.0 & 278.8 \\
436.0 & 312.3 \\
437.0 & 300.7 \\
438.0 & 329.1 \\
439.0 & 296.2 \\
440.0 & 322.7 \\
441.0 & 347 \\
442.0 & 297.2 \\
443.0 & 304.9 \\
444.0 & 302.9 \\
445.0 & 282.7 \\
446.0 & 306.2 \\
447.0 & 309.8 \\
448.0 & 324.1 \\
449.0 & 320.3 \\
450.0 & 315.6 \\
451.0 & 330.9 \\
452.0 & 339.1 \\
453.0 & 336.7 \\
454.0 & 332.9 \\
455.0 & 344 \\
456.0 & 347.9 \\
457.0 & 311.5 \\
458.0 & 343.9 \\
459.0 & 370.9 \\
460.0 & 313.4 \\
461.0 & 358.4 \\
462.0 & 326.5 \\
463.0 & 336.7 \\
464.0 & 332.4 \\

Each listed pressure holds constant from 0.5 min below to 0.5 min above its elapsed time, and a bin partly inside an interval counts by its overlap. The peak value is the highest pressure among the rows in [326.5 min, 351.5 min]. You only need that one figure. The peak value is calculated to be 316.8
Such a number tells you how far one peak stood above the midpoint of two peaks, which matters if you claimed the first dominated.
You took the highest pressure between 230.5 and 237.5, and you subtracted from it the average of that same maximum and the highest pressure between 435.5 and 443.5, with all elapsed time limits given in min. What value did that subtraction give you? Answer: -10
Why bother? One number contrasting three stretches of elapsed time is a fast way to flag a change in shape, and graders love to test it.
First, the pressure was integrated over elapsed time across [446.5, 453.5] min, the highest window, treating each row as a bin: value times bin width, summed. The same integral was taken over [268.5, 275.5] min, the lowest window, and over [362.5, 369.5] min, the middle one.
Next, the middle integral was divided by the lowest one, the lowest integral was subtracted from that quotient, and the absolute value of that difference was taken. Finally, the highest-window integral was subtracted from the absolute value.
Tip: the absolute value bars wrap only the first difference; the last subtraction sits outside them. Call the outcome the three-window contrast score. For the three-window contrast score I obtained -275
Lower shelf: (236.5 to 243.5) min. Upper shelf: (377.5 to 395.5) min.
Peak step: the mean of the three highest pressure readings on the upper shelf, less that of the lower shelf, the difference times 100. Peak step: 210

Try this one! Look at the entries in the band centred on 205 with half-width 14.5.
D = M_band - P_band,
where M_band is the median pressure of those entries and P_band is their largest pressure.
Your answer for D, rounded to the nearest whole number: -44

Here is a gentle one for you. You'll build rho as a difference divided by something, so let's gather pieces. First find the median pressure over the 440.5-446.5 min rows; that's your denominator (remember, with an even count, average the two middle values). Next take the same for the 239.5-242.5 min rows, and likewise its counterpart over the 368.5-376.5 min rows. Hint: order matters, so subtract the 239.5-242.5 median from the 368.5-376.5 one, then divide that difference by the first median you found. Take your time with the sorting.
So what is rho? -0.10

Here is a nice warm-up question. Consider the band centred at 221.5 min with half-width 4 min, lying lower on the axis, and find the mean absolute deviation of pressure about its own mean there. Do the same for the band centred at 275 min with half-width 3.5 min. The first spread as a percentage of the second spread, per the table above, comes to 92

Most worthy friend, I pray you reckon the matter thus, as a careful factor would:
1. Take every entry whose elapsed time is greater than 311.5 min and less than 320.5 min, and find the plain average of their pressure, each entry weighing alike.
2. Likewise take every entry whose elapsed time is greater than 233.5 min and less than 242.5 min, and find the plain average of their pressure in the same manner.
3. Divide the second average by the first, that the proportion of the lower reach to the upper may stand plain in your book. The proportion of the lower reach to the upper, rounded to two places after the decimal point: 1.14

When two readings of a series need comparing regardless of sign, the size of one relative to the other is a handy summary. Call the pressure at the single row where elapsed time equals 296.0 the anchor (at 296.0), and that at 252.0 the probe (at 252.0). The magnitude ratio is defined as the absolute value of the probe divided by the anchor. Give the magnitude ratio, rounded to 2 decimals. 1.05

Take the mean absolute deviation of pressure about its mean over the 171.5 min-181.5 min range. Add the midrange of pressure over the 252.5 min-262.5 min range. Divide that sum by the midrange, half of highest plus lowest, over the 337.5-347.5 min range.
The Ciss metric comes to 0.96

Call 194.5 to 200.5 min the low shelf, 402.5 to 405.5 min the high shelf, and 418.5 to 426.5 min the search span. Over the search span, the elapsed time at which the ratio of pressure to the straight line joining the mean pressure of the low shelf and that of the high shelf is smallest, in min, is 426.0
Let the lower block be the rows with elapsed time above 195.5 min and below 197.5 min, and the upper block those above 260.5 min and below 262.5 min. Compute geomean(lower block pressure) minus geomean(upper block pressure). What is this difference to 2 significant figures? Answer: 78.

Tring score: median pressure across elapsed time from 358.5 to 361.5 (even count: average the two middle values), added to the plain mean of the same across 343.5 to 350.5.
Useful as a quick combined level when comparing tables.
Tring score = 521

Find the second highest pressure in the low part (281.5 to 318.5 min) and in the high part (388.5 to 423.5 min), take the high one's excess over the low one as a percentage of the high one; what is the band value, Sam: 11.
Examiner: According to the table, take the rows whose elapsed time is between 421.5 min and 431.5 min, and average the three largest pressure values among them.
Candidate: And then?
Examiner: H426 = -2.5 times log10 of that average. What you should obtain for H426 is -6.24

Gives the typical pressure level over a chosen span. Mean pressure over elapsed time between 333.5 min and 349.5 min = 278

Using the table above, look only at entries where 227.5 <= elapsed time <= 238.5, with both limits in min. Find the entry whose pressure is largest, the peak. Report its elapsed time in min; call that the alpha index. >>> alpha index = 237.0 min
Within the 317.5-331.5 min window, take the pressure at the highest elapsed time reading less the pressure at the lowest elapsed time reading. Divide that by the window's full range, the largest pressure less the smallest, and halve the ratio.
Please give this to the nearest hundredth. 0.18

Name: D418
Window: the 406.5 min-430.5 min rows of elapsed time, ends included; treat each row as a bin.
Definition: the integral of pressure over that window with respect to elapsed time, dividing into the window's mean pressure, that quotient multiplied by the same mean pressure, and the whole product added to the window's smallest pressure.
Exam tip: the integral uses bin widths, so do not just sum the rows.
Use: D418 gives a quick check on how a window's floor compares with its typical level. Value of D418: 287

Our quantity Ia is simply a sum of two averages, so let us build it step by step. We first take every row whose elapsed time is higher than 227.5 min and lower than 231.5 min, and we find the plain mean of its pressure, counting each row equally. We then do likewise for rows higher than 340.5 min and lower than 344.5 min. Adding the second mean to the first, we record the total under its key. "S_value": 573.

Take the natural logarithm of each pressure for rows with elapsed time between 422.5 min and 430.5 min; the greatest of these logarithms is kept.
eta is 5.76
